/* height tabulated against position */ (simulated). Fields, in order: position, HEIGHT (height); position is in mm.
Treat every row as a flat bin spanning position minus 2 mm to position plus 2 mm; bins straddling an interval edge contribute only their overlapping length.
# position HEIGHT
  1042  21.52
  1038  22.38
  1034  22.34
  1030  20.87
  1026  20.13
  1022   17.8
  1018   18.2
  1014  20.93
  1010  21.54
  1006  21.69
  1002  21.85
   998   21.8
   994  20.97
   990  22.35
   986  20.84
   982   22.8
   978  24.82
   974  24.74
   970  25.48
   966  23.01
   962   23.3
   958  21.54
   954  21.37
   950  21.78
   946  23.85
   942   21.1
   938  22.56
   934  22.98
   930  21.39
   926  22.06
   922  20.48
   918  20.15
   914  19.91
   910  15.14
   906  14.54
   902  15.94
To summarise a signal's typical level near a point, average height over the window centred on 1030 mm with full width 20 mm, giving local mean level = 20.7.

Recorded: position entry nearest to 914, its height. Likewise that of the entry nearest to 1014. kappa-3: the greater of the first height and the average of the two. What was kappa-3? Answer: 20.4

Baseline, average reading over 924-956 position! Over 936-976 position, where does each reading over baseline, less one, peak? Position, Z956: 970 mm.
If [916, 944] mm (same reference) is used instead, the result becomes 934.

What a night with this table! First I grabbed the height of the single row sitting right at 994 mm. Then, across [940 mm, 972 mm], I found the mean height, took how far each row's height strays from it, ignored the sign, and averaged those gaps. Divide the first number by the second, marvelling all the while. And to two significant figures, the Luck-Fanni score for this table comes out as 17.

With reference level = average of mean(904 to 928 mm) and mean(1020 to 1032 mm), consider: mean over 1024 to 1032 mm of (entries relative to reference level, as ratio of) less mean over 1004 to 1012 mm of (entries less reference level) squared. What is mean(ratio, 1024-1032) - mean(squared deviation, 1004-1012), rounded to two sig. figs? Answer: -5.0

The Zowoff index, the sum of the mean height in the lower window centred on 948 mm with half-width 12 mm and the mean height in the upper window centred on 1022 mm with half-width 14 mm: 42.3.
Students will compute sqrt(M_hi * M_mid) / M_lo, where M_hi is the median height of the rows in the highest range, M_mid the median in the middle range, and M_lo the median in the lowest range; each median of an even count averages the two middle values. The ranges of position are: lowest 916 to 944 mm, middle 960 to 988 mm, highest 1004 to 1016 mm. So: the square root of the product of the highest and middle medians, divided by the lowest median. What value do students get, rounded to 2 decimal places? 1.05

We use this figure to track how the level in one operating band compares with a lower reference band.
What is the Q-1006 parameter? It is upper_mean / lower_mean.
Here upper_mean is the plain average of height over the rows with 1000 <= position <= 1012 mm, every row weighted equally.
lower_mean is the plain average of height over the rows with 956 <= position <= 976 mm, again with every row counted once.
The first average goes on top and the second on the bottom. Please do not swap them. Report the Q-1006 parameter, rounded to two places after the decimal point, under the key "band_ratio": 0.92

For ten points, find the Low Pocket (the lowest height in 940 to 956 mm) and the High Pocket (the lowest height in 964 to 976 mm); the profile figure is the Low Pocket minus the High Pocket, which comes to -1.9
